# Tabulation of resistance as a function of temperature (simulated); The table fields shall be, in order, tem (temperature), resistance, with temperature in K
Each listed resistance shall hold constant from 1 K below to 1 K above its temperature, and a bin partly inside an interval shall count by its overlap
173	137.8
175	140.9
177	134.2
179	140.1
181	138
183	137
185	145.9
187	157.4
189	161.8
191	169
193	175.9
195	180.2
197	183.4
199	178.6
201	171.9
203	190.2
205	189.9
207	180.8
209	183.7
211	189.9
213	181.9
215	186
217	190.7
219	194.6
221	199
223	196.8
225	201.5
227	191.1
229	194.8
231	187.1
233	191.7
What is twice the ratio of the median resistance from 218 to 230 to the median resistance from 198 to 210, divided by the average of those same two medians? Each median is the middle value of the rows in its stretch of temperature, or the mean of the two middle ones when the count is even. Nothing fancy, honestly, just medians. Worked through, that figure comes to 0.011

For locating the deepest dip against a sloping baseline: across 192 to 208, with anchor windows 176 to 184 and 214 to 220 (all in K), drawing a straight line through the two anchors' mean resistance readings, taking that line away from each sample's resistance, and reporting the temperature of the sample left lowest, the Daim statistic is 201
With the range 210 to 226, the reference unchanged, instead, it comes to 213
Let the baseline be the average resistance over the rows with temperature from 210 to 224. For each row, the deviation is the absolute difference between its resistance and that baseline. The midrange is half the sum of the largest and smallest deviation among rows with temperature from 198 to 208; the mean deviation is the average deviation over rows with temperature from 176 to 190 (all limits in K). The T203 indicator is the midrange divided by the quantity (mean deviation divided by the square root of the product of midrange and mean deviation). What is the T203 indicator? 4.8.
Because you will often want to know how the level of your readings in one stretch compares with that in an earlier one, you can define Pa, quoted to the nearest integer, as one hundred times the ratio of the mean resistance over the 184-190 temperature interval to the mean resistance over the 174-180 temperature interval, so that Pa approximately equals 112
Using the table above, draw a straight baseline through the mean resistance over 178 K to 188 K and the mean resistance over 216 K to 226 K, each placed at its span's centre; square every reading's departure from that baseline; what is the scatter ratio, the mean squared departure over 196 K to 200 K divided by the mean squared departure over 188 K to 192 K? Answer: 1.9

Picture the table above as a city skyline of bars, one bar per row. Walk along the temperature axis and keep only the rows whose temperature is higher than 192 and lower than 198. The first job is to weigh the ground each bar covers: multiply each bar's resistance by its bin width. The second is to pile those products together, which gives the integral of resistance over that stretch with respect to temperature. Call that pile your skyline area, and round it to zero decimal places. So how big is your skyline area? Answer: 1079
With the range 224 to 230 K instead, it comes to 1175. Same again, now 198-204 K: 1081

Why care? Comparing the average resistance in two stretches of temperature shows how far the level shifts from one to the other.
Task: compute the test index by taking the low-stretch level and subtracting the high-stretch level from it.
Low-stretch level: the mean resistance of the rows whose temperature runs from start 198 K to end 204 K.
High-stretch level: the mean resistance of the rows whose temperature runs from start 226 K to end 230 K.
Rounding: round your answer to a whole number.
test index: -13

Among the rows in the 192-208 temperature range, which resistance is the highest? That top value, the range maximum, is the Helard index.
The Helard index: 190.2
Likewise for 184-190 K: 161.8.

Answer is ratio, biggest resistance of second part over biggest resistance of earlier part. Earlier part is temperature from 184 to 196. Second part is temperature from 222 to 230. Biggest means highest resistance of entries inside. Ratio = 1.12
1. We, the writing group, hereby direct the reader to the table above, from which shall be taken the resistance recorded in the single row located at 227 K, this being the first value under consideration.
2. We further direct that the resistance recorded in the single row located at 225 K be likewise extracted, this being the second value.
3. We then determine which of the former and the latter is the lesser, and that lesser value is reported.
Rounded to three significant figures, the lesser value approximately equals 191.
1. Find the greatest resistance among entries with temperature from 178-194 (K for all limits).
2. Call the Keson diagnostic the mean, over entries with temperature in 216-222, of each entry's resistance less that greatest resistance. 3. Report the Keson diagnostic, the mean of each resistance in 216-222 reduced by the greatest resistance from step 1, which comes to 19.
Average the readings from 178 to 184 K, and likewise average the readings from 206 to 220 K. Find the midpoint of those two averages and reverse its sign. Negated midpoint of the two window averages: -163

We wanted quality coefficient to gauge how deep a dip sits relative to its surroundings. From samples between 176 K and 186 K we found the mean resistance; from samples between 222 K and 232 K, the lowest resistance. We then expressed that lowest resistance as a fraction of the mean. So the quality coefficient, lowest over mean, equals 1.35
